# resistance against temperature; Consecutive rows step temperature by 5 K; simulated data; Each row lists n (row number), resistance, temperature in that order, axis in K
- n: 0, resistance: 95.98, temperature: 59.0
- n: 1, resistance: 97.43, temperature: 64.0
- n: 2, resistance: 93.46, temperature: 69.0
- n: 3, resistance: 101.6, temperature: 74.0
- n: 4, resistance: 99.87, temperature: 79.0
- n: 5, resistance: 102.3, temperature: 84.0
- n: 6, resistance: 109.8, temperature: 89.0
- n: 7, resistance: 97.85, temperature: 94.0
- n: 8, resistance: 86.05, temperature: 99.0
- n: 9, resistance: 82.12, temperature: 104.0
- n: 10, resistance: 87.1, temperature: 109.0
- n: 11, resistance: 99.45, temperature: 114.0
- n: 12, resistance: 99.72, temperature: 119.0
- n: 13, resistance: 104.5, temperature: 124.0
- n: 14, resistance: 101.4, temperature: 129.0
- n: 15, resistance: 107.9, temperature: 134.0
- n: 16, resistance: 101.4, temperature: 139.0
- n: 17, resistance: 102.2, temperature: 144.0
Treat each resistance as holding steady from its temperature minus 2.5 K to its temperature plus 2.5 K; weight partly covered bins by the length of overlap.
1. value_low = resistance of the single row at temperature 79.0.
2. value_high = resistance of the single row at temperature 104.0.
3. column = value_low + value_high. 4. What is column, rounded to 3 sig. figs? 182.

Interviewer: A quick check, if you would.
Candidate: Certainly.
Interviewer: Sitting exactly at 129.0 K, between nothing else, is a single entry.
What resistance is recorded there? 101.4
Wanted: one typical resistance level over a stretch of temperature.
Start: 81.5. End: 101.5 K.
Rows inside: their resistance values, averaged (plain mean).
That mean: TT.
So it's 99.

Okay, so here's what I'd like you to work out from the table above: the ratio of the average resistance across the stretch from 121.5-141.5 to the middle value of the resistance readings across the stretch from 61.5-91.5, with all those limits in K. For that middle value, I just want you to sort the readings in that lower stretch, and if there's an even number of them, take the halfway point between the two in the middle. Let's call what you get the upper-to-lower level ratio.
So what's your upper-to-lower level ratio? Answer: 1.03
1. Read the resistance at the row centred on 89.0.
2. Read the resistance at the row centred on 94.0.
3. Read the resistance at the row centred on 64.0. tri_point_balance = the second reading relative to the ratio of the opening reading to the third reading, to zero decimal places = 87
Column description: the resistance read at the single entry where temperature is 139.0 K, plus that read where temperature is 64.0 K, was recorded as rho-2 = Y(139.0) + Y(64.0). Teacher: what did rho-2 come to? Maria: 199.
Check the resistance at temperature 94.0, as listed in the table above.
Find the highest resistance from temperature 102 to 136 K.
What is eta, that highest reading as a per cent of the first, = 110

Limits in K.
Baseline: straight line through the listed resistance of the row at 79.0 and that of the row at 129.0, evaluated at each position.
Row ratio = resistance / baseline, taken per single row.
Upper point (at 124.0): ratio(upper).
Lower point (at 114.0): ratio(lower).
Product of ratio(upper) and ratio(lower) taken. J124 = 1.02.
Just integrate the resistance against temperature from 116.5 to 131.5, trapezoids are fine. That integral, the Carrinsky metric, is 1528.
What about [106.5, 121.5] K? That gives 1431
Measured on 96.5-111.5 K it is 1276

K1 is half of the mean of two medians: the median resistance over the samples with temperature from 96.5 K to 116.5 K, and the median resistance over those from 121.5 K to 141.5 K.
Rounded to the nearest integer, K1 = 47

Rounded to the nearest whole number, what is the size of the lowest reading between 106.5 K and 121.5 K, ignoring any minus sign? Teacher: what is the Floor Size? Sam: 87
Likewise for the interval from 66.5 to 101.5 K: 86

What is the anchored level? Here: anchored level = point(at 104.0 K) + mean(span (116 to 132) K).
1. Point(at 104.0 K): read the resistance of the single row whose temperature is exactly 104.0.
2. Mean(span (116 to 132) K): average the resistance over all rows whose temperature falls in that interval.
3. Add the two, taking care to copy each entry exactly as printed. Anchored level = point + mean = 184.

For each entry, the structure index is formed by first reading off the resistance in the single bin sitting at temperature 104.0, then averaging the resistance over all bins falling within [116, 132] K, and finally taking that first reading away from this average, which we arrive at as 20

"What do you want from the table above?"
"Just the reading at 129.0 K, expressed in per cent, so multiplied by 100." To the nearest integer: 10140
